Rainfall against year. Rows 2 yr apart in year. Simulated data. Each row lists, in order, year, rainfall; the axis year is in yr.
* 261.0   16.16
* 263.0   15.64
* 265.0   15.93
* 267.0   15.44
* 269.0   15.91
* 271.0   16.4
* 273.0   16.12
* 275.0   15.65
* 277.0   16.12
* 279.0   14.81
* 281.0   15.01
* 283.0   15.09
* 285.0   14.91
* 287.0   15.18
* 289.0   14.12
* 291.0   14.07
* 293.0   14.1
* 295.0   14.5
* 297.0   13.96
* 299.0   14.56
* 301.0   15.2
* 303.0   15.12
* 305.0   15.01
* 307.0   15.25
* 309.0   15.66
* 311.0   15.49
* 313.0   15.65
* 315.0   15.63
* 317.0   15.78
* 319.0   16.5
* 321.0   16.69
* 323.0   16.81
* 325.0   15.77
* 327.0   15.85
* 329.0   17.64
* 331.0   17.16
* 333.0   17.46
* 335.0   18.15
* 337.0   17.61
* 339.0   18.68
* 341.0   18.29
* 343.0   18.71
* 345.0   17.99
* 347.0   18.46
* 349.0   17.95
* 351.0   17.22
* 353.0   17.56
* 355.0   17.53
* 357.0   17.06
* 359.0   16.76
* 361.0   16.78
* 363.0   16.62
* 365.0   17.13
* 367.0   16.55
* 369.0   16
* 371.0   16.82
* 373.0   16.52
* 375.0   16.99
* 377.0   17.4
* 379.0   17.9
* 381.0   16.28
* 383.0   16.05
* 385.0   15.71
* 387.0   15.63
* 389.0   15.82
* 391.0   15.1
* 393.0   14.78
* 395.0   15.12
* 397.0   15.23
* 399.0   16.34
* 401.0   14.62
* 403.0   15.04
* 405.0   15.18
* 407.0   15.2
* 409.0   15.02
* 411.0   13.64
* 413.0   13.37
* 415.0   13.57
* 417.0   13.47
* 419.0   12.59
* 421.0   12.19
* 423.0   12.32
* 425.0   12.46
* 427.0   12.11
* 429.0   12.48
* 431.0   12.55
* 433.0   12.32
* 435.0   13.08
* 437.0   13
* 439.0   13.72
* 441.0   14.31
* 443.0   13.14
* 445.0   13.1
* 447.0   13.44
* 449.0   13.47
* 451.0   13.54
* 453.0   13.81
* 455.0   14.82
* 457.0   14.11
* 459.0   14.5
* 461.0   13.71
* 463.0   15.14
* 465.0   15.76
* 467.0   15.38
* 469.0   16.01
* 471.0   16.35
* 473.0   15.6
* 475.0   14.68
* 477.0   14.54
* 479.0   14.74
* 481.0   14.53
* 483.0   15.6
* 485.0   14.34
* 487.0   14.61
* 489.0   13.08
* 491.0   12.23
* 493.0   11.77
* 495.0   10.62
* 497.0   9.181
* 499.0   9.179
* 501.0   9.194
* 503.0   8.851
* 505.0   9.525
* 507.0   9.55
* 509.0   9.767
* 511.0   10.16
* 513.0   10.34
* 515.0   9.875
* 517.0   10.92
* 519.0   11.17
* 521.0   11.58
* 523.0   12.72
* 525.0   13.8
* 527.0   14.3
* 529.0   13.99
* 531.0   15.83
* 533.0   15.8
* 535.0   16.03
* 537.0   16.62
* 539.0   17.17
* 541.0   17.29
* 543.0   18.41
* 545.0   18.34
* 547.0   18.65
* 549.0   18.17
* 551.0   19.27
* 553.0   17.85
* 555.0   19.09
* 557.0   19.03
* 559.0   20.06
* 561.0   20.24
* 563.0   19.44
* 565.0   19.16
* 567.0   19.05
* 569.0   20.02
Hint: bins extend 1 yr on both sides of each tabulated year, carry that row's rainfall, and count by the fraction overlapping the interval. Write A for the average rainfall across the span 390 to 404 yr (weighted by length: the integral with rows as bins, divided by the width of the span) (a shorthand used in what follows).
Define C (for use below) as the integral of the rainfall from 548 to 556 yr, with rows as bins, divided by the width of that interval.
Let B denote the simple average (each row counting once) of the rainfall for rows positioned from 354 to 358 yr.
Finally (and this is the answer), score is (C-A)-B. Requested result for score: -14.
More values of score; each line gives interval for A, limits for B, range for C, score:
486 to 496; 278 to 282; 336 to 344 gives -9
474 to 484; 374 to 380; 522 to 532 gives -18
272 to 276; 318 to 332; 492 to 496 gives -21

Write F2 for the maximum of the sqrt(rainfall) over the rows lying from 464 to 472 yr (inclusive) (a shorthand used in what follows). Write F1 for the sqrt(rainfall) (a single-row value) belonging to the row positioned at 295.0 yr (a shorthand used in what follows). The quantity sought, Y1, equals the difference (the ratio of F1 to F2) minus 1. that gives -0.06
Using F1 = 3.81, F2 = 4.04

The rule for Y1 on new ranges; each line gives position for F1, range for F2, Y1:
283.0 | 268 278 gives -0.04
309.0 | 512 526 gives 0.07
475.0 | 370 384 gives -0.09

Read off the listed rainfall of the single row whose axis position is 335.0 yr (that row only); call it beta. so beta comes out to 18.15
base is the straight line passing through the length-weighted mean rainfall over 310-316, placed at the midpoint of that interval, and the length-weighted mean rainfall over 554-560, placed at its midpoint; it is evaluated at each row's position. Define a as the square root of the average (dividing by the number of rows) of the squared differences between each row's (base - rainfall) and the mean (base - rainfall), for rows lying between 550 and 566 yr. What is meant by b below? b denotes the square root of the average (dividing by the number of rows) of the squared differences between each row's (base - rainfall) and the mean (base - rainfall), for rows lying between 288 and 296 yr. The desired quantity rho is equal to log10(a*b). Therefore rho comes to -1.0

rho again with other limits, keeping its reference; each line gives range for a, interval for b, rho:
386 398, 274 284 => -0.7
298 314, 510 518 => -1.0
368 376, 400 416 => -0.6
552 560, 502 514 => -0.5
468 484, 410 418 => -1.1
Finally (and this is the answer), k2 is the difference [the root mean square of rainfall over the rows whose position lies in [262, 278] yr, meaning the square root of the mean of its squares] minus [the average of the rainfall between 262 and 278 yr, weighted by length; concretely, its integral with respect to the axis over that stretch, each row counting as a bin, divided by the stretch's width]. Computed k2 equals 0.003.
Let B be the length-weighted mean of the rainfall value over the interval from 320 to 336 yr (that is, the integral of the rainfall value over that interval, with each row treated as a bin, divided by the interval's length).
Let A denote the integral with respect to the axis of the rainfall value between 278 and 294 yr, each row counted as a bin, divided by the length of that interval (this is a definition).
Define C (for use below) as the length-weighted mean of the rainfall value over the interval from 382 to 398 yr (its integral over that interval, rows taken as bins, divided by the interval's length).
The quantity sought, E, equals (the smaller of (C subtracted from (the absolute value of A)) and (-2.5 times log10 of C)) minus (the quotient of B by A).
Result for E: -4.1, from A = 14.7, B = 16.9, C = 15.4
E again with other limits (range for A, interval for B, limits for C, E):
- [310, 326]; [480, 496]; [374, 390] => -3.9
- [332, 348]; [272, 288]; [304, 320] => -3.8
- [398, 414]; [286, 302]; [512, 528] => -3.7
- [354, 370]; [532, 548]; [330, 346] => -4.2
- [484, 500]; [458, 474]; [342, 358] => -7.2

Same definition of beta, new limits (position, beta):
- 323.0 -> 16.81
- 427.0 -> 12.11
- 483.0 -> 15.6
